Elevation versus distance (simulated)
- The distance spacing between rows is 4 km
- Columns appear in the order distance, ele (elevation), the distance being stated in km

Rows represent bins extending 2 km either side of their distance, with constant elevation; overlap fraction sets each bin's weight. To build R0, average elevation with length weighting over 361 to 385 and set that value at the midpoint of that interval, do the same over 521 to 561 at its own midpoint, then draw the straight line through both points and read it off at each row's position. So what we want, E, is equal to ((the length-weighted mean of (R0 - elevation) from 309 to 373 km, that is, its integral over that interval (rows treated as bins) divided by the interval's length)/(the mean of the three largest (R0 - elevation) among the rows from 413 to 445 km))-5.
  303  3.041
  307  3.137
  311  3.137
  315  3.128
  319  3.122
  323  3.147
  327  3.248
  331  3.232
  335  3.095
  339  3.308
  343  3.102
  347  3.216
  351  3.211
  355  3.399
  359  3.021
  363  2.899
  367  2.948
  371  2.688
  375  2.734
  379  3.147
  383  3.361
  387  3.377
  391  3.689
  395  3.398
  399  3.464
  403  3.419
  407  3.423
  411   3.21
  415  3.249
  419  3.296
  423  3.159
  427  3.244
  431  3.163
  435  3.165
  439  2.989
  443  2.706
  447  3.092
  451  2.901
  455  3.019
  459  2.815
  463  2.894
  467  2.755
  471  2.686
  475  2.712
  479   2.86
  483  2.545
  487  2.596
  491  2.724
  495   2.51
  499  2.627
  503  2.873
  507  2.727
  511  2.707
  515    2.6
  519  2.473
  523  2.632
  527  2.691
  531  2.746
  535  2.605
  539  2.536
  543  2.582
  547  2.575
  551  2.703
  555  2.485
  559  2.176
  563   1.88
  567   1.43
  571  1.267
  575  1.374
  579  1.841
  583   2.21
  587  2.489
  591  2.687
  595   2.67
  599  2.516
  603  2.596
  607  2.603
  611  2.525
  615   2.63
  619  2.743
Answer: -4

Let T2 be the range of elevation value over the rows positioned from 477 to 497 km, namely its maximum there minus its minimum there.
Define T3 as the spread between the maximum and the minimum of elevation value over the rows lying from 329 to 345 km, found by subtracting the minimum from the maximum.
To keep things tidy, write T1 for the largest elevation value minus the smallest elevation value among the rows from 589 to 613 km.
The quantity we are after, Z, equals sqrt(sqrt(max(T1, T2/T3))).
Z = 1.1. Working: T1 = 0.2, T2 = 0.35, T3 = 0.2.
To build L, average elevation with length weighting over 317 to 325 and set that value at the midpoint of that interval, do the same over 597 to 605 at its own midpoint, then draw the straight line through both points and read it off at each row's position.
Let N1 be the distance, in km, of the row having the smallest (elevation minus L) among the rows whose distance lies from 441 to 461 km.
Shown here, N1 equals 443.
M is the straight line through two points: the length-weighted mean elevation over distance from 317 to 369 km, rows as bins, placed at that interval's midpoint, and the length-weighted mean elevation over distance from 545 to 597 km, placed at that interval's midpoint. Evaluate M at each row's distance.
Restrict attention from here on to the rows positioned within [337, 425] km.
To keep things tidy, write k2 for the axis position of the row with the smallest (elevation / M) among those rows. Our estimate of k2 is 371 km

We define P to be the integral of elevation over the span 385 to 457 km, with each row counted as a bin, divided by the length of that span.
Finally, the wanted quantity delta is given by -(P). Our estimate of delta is -3.22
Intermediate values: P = 3.2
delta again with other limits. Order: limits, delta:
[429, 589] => -2.56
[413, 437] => -3.21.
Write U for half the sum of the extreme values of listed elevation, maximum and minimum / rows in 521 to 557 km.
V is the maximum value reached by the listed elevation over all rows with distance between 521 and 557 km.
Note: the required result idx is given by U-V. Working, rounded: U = 2.6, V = 2.746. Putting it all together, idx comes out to -0.1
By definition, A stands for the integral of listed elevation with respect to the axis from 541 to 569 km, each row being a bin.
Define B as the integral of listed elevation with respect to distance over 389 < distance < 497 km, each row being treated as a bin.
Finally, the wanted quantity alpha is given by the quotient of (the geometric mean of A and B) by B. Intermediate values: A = 63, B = 327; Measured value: 0.44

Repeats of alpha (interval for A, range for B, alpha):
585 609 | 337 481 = 0.37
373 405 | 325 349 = 1.18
